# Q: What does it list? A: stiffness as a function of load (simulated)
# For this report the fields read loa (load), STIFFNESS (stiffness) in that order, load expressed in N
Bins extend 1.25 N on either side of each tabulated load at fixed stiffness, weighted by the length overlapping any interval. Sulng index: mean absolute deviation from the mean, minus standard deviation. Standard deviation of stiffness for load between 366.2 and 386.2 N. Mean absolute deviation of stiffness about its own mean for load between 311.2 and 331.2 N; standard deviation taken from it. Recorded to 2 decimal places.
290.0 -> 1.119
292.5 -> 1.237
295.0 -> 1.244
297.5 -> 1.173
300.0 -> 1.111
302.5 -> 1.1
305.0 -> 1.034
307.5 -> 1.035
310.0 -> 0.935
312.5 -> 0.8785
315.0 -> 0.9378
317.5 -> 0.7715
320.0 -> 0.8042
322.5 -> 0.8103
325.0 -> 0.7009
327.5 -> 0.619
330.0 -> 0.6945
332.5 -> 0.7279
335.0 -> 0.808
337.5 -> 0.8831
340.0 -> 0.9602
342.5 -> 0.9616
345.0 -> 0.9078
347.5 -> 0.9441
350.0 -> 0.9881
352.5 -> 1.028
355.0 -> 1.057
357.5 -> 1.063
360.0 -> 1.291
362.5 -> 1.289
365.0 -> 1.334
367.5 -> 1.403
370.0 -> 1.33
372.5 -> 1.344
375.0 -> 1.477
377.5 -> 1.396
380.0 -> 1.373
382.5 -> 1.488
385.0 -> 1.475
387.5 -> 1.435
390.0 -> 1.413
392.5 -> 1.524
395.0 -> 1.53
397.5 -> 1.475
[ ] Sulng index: 0.02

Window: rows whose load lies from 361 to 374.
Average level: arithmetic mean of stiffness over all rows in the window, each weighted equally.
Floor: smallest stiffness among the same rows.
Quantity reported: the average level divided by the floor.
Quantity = 1.04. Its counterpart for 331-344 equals 1.19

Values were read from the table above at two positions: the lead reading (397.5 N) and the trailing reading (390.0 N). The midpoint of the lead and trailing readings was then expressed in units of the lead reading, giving 0.98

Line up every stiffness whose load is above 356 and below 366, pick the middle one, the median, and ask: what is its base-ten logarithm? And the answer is 0.11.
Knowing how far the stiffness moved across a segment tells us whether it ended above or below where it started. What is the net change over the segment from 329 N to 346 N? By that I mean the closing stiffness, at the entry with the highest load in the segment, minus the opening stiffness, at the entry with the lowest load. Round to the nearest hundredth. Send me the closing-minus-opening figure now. 0.21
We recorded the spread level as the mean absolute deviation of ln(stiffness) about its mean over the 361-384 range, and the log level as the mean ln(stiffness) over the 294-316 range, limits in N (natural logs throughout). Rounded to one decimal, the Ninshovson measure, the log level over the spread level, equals 1.1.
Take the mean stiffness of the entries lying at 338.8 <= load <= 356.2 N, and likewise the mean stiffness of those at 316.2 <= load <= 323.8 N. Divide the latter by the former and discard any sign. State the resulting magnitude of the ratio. 0.81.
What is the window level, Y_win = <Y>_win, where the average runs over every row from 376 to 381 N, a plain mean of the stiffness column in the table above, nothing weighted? 1.4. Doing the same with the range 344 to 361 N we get 1.0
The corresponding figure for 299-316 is 1.0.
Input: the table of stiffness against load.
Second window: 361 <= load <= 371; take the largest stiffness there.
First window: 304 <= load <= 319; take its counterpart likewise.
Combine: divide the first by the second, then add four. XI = 4.74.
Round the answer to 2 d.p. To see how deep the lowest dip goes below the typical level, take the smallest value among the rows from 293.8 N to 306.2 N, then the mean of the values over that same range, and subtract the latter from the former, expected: -0.10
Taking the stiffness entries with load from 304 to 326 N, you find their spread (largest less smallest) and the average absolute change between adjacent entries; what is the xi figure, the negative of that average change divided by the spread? -0.20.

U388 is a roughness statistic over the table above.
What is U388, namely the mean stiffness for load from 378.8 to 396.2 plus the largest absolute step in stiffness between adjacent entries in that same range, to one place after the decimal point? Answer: 1.6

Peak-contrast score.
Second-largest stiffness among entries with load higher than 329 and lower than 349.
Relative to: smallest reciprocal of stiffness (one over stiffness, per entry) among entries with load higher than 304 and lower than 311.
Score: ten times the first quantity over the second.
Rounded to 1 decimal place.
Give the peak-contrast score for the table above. 9.9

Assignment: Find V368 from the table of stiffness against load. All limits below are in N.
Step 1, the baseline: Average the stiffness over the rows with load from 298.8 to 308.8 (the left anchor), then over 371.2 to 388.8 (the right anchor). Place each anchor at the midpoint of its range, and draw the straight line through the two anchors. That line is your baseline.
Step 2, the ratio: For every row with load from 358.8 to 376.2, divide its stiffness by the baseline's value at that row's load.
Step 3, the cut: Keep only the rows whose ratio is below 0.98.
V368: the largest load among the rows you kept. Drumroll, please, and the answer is 372.5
